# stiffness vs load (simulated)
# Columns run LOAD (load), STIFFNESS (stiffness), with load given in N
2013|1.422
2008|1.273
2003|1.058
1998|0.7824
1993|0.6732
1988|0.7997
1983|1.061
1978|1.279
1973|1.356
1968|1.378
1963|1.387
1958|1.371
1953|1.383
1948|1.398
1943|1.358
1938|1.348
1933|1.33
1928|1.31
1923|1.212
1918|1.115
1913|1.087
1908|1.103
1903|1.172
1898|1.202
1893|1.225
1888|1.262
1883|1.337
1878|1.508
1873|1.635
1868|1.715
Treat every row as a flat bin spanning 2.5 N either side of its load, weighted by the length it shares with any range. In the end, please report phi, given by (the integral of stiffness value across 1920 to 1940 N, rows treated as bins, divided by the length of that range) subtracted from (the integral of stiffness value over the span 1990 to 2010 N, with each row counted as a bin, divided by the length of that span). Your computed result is -0.36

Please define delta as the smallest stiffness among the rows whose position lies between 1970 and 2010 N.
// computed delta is 0.6732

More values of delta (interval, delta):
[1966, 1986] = 1.061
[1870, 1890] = 1.262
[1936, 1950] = 1.348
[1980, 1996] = 0.6732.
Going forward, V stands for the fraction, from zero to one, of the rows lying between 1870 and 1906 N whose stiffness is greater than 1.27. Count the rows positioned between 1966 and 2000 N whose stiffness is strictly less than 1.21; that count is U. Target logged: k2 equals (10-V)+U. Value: 14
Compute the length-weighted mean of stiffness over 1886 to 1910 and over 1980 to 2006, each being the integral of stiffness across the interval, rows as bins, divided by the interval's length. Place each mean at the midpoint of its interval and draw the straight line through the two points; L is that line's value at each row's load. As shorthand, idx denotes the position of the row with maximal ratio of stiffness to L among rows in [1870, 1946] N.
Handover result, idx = 1943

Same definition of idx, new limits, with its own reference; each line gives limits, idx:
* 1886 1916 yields 1888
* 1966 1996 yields 1973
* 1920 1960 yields 1958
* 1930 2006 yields 1973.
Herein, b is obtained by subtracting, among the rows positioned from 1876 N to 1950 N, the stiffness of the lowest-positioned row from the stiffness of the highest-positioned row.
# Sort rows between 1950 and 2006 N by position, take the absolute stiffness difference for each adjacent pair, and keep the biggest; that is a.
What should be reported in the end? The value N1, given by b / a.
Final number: -0.4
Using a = 0.28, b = -0.11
